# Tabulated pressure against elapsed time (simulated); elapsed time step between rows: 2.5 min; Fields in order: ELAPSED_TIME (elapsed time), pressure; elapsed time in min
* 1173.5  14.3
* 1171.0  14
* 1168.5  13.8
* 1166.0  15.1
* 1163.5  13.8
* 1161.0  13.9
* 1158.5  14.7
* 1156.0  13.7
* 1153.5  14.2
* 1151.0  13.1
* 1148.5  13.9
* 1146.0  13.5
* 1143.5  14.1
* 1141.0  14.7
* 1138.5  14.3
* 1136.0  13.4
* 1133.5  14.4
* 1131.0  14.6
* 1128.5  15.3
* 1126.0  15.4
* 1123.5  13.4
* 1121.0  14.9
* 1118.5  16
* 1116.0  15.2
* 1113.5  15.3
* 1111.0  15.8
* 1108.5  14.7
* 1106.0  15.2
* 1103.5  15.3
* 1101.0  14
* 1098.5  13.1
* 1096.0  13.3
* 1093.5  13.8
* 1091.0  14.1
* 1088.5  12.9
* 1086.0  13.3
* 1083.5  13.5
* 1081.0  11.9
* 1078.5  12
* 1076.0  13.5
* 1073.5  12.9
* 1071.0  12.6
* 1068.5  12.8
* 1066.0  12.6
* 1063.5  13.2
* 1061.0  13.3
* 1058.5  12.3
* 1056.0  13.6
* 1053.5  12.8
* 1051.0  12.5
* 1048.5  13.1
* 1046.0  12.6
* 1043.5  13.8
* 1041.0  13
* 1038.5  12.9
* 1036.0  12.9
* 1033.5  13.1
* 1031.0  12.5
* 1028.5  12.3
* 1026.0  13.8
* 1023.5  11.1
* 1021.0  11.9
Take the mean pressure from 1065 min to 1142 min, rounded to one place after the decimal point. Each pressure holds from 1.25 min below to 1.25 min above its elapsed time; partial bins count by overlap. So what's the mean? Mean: 14.0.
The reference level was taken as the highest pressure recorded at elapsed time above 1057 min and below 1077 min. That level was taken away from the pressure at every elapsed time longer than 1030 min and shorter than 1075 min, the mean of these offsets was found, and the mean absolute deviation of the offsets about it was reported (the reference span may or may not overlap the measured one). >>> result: 0.30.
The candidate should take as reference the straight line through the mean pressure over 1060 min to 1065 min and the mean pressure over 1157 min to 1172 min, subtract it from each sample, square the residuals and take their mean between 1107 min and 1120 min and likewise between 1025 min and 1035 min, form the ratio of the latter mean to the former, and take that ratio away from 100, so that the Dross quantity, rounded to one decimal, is 99.9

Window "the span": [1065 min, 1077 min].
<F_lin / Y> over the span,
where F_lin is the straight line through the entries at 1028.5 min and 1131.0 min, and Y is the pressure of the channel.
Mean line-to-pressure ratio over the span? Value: 1.03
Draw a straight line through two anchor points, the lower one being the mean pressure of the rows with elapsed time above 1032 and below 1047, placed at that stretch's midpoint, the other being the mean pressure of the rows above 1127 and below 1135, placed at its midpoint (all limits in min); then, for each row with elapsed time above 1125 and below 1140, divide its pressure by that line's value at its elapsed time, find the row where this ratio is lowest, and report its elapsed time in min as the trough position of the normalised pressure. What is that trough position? 1136.0 min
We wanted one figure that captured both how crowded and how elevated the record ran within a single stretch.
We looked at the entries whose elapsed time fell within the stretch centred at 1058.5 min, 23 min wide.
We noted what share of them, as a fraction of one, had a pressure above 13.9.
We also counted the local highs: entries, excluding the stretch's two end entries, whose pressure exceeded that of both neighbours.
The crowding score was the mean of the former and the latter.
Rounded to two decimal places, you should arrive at 1.00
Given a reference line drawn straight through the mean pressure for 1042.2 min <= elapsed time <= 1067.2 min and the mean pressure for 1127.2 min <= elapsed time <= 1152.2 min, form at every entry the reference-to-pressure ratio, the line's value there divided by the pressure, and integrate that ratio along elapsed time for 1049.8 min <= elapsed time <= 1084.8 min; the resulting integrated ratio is 36.0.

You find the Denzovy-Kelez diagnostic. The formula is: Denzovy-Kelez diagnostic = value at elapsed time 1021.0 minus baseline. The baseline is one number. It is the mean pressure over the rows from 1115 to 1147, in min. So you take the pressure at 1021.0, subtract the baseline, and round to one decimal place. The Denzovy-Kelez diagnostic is -2.7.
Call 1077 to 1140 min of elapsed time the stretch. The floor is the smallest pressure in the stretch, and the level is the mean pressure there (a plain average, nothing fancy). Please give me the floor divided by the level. 0.84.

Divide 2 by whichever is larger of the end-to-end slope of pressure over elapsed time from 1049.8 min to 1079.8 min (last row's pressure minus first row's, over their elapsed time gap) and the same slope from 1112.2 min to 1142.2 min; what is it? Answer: -110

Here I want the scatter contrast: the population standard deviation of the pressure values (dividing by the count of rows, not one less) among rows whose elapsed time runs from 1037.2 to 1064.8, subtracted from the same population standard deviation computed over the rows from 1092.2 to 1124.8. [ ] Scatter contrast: 0.51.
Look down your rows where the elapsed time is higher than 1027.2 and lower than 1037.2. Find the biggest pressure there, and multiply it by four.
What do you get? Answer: 52.4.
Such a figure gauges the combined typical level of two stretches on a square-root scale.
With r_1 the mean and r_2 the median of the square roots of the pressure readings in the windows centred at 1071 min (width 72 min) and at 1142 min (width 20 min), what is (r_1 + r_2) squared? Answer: 54.4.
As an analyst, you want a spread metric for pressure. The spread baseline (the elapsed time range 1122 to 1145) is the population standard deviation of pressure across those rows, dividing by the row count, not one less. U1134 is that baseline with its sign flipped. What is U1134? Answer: -0.67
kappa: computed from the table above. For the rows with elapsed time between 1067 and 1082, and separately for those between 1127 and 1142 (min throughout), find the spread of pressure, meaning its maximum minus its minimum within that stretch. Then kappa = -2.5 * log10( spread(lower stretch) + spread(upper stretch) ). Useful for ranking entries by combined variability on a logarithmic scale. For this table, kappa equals -1.36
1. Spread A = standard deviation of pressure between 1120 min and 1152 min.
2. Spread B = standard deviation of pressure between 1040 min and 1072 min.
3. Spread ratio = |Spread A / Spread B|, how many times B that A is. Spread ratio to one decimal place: 1.7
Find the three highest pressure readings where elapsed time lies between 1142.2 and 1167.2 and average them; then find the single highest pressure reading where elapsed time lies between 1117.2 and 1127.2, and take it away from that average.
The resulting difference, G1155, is -1.3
